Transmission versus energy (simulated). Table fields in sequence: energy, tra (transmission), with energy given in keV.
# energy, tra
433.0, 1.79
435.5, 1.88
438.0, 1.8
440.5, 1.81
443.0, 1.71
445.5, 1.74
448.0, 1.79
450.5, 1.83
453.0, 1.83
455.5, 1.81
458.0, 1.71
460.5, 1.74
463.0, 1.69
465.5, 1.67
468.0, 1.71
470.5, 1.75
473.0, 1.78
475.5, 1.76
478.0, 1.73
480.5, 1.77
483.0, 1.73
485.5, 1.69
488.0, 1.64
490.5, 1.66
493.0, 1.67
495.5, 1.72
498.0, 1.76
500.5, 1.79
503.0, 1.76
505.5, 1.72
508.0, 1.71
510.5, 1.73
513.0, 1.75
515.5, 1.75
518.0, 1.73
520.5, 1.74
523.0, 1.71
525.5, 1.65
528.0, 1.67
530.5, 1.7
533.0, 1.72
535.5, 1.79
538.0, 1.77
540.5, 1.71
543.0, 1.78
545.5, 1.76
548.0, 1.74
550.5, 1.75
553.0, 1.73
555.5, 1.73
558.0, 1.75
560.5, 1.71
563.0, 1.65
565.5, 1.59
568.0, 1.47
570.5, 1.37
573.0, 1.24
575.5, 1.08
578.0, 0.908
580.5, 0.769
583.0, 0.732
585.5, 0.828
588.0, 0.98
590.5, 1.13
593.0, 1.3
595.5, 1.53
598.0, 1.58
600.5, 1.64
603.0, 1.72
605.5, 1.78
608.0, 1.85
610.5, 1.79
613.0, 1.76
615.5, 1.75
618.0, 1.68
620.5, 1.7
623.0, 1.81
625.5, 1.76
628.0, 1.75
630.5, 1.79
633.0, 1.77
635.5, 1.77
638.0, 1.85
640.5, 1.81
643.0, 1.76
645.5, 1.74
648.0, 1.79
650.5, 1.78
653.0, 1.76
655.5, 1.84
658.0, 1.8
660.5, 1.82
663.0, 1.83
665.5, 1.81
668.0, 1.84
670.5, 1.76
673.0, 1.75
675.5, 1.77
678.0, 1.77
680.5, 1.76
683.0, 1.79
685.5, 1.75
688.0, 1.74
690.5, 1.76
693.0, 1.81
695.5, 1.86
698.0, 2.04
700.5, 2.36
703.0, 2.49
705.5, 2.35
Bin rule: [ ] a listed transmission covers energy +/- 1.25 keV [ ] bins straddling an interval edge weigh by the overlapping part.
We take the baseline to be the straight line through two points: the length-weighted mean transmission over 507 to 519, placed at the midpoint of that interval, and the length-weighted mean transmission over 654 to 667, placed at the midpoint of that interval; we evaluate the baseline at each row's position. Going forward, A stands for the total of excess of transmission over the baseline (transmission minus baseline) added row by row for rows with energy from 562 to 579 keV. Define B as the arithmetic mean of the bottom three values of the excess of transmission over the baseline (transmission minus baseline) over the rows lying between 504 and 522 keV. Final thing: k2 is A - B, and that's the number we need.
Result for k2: -3.1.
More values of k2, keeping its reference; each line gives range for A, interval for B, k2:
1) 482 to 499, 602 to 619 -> -0.1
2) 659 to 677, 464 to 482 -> -0.2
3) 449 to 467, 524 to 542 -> 0.4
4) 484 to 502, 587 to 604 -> 0.5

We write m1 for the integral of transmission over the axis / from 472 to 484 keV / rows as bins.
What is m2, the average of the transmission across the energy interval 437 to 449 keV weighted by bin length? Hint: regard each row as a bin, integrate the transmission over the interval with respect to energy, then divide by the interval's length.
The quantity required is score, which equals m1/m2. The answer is 11.9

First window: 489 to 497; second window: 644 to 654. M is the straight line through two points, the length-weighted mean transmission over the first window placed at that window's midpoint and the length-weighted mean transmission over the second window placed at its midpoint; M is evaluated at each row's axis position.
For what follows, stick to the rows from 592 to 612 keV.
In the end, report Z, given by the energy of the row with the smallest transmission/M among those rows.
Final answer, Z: 593.0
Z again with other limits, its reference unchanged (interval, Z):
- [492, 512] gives 493.0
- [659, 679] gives 673.0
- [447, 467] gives 465.5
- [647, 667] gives 653.0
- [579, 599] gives 583.0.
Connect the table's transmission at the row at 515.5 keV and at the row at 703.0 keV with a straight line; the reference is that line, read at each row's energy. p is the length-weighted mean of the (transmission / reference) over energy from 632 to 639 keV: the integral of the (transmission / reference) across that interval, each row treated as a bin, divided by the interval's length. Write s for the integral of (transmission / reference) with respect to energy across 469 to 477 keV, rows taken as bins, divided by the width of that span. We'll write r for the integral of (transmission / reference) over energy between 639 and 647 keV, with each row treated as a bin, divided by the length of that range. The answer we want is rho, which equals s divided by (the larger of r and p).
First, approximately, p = 0.81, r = 0.79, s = 1.11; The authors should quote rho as 1.4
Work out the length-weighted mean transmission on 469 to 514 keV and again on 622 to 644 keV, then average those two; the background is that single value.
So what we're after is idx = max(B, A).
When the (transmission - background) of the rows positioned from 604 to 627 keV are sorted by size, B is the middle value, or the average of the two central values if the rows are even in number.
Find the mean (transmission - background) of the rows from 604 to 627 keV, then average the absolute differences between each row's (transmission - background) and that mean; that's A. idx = 0.04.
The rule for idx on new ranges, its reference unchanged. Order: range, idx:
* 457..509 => 0.03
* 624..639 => 0.03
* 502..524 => 0.01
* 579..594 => 0.18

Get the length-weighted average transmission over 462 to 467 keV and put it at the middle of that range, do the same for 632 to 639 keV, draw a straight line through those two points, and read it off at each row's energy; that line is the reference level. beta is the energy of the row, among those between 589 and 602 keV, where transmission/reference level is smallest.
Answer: 590.5 keV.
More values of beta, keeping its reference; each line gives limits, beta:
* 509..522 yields 518.0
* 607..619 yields 618.0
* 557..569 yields 568.0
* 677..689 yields 688.0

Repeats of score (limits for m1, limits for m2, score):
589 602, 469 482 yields 10.6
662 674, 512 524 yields 12.4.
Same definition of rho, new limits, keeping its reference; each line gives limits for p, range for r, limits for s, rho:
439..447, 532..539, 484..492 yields 0.8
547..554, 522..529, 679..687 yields 0.8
